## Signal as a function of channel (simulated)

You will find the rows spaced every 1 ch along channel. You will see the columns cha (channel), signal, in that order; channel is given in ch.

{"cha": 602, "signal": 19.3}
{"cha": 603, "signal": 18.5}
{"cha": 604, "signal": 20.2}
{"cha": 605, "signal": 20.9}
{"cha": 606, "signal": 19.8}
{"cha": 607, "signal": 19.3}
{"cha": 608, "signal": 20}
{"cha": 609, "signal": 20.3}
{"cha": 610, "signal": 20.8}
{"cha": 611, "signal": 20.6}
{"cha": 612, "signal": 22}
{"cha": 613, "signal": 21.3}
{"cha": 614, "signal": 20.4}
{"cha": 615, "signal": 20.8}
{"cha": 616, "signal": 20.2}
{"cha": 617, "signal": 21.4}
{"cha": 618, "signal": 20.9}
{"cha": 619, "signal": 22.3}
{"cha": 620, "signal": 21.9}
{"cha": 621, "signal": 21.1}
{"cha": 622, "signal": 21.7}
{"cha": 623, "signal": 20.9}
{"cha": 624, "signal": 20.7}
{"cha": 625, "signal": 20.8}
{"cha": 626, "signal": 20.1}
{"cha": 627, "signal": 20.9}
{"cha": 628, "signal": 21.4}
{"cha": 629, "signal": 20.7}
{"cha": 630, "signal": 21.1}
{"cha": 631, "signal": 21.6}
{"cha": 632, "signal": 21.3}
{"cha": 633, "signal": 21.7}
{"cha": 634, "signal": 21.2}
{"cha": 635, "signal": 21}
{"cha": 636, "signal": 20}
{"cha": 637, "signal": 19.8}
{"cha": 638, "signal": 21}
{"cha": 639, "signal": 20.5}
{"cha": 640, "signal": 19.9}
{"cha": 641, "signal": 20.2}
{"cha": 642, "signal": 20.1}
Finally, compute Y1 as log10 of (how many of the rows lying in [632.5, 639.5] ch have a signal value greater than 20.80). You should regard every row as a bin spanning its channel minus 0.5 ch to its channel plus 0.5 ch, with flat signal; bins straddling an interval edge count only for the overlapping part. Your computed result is 0.60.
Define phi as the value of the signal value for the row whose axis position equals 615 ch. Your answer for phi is 20.8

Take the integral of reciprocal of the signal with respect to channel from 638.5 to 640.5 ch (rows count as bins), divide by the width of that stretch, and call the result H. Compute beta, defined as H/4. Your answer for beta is 0.0124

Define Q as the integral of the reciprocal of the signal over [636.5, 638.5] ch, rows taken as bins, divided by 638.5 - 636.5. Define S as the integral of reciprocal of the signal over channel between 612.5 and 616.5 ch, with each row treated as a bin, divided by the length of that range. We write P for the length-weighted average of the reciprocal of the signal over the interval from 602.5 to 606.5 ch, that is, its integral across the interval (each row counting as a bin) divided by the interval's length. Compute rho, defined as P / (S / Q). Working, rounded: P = 0.0505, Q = 0.0491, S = 0.0484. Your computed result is 0.0512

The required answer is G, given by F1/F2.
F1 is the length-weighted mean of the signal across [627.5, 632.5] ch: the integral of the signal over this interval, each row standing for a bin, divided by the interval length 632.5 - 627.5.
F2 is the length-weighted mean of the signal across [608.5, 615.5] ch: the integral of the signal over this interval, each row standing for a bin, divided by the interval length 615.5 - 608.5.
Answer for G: 1.02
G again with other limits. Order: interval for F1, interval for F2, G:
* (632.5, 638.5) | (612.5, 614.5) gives 1.00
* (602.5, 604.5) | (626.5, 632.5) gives 0.91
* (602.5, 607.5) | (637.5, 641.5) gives 0.97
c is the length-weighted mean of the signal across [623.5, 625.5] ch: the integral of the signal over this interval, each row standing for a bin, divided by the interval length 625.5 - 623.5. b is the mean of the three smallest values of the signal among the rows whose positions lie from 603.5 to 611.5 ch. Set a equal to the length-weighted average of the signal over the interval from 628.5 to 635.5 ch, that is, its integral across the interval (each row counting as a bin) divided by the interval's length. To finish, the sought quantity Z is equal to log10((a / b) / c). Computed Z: -1.28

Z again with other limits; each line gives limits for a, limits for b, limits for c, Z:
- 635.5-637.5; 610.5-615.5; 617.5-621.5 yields -1.35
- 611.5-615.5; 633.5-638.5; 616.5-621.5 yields -1.31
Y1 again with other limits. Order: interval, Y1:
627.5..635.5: 0.85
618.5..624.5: 0.70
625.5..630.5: 0.48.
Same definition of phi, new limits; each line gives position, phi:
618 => 20.9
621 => 21.1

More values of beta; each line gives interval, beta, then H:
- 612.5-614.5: 0.0120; 0.0480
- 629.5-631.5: 0.0117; 0.0468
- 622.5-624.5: 0.0120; 0.0481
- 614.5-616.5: 0.0122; 0.0488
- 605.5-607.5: 0.0128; 0.0512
